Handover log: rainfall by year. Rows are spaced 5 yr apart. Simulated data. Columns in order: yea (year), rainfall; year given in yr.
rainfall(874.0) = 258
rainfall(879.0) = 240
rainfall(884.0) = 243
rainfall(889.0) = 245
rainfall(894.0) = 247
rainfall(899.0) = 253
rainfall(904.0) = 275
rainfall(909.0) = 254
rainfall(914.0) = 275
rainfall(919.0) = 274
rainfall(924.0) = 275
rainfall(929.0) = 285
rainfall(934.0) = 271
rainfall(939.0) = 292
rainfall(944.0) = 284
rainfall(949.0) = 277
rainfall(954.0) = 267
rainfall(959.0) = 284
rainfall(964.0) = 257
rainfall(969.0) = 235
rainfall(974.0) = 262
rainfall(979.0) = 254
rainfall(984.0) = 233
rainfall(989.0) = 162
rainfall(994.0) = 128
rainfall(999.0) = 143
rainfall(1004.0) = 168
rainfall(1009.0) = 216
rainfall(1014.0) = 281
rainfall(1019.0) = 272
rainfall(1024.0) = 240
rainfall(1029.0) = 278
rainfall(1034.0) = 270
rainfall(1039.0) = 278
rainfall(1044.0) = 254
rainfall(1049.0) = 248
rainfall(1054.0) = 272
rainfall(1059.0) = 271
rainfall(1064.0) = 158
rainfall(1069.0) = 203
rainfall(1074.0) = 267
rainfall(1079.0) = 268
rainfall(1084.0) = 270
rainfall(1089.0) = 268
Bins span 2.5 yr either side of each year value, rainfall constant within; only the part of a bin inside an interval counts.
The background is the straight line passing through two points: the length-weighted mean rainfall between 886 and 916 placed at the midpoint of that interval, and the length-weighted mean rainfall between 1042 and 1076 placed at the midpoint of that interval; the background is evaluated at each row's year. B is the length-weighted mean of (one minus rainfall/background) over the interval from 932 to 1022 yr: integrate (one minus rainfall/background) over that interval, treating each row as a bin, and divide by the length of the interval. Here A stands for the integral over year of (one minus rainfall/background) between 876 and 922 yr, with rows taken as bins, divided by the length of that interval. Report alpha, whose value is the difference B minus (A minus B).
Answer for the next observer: 0.08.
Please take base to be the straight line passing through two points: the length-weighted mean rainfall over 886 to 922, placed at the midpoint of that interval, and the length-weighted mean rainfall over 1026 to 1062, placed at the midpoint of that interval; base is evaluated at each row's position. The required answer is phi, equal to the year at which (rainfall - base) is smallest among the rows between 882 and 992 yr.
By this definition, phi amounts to 989.0 yr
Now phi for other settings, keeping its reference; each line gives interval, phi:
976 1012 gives 994.0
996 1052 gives 999.0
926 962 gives 954.0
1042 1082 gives 1064.0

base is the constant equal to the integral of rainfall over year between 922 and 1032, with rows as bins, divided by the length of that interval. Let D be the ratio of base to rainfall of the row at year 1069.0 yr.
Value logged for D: 1.20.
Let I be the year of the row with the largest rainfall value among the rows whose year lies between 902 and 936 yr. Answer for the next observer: 929.0 yr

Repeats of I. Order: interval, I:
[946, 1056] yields 959.0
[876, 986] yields 939.0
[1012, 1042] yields 1014.0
